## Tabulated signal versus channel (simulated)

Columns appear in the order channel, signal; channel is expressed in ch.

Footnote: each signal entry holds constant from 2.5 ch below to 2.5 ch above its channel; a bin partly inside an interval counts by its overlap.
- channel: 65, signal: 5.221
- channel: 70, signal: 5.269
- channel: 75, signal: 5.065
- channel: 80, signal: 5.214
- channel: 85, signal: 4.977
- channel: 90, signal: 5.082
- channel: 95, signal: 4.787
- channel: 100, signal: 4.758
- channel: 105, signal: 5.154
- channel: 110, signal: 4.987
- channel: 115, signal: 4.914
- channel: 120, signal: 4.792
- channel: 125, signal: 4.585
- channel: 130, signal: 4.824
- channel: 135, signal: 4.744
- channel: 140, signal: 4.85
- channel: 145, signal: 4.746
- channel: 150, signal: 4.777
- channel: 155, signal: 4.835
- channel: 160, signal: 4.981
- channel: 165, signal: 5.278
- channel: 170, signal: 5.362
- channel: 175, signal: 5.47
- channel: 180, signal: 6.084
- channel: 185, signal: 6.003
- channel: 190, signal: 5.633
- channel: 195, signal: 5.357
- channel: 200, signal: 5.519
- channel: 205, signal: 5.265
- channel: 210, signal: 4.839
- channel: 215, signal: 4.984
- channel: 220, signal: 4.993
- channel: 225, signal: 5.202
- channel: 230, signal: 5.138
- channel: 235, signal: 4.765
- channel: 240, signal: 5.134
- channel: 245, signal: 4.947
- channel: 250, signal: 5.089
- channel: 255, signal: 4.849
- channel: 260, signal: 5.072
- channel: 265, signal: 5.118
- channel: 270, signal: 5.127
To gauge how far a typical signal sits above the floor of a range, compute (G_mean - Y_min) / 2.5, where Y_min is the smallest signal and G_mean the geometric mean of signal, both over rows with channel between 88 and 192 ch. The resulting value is 0.191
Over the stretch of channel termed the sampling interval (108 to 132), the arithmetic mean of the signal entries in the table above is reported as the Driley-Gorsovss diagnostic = 4.82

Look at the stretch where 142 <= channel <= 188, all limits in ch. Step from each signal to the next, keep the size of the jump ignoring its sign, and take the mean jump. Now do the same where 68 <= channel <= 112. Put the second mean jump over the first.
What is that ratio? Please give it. 1.1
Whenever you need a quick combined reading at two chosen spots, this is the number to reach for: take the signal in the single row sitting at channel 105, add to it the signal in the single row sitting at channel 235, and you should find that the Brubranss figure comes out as 9.9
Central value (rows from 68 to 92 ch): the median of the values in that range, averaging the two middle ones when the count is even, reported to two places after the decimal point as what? 5.08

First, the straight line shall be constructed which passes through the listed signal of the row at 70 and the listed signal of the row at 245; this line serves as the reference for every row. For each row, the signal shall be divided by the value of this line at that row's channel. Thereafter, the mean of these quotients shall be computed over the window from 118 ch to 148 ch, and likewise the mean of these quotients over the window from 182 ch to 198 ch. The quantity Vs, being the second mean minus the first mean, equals 0.20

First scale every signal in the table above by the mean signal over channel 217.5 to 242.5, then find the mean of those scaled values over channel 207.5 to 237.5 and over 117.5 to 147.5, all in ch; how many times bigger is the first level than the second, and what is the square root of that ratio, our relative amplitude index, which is 1.02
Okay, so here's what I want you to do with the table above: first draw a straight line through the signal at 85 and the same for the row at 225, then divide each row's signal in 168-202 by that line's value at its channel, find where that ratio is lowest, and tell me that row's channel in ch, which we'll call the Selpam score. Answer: 195 ch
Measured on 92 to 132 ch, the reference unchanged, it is 125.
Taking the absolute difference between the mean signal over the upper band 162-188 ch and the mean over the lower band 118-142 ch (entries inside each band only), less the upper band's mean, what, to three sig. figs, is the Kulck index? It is -4.76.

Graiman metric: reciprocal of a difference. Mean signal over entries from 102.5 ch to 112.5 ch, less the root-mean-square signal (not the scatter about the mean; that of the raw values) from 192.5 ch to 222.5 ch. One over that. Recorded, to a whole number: -11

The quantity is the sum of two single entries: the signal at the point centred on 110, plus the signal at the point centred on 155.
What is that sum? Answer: 9.8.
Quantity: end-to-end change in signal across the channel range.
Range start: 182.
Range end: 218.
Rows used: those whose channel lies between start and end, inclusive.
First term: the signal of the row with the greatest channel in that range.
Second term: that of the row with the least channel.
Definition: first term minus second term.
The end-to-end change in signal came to -1.0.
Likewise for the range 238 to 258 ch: -0.3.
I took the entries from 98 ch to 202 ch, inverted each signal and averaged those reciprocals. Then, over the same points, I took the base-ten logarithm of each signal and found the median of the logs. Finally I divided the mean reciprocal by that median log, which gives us 0.281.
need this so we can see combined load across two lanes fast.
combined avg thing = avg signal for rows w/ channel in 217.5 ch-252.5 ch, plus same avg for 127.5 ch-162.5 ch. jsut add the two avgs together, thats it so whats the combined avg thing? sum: 9.9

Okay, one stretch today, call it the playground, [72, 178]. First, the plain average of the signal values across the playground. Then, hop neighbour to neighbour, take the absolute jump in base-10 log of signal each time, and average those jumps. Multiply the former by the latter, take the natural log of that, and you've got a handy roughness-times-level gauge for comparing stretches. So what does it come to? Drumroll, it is -2.72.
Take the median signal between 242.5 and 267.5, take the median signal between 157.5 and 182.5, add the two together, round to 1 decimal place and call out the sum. 10.4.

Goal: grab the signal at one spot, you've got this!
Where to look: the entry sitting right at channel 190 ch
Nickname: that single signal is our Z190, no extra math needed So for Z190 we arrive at 5.633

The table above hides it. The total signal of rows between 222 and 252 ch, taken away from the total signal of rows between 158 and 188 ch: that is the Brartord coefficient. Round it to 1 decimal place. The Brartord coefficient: 2.9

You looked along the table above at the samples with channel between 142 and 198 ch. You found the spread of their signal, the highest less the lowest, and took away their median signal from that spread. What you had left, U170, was -4.02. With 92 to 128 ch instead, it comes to -4.22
